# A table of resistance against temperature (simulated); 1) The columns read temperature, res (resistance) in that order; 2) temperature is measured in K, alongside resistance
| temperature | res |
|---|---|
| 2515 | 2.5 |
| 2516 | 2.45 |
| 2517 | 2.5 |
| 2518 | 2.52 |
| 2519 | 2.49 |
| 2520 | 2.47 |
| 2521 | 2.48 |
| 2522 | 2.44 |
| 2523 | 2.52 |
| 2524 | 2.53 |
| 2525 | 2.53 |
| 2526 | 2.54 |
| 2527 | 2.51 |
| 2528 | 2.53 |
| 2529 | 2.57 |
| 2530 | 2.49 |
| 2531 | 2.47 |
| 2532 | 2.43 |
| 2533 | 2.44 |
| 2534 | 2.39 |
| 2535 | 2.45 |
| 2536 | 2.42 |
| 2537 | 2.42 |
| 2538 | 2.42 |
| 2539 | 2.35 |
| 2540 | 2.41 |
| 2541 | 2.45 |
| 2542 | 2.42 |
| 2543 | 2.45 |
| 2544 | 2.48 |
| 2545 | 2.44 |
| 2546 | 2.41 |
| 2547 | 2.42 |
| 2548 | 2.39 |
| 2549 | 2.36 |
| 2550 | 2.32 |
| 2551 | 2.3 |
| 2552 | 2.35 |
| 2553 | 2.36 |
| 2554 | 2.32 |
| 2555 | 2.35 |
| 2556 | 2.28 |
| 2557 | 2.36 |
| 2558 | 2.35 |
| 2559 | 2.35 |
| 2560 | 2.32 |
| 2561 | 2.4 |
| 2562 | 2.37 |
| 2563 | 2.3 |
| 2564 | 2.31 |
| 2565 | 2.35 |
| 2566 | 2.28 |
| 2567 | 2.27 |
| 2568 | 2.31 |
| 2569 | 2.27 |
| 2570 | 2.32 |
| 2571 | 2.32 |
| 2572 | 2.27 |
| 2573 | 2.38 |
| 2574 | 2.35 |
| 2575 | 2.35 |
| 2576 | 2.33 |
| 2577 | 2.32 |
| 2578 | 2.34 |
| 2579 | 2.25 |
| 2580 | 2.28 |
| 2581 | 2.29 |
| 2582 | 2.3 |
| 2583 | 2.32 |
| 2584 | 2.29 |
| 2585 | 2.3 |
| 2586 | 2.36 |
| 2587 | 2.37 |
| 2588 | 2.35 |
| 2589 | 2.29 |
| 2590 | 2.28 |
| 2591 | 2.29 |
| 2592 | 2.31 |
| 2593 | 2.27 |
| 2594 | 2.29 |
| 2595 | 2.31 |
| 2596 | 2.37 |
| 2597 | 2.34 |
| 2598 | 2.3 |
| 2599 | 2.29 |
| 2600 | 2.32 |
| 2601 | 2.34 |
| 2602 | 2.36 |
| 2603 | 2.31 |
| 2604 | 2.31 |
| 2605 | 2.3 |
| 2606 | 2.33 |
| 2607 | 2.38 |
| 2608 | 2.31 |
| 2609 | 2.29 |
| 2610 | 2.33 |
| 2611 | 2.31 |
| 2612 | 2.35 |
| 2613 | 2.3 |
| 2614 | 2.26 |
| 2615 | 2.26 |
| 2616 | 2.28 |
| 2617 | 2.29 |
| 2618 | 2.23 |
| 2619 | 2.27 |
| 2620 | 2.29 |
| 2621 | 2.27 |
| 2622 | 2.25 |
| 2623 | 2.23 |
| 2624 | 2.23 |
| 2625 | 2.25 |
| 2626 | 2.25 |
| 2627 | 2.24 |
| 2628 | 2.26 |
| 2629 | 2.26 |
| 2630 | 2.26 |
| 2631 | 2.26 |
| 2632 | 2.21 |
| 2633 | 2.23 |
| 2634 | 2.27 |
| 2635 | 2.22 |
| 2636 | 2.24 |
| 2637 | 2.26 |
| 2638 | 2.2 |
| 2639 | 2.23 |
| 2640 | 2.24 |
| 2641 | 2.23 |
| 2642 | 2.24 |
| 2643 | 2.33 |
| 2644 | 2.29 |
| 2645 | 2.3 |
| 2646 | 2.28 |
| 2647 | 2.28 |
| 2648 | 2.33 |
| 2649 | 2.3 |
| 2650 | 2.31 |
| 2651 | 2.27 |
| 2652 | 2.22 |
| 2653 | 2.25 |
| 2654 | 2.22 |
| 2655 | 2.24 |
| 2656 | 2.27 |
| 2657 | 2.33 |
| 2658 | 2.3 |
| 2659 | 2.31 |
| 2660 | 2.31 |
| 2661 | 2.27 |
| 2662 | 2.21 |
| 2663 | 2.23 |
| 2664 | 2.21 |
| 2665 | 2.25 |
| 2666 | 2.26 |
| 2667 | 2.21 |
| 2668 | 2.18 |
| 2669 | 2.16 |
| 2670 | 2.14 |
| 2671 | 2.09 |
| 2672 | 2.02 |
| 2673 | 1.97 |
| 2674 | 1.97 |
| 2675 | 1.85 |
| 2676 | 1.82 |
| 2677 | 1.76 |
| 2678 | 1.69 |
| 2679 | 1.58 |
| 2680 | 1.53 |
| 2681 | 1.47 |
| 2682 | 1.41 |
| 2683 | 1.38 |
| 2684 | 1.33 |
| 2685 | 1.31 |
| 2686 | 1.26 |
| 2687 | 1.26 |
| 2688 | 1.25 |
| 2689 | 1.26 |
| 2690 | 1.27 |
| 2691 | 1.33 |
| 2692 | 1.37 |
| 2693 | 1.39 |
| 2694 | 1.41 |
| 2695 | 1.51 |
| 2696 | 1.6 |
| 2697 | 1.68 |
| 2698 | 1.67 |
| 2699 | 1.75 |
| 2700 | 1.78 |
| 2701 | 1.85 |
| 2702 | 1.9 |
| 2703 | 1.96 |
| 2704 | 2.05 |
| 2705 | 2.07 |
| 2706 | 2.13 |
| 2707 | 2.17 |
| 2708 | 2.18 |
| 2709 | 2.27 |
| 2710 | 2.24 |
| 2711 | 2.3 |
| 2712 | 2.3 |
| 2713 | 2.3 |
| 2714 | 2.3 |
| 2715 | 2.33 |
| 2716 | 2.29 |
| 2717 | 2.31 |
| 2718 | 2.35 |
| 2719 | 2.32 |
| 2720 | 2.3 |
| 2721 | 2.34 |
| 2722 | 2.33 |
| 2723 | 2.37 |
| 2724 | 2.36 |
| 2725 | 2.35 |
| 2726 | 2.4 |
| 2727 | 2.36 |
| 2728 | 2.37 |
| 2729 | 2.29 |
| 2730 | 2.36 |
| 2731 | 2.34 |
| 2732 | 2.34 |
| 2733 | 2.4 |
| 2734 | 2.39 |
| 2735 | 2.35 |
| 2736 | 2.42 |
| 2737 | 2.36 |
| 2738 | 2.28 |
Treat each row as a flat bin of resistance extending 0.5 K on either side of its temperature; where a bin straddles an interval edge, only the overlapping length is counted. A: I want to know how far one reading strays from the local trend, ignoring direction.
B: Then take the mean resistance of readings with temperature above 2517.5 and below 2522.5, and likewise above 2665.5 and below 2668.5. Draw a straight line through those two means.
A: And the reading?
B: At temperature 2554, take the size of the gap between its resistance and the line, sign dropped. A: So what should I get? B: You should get 0.10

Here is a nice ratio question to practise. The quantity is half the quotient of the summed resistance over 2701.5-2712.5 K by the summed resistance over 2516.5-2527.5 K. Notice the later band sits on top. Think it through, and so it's 0.43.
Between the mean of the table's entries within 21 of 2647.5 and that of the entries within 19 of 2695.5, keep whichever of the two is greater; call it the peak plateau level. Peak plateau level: 2.26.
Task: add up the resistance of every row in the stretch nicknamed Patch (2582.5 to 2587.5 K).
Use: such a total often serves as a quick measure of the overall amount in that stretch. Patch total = 12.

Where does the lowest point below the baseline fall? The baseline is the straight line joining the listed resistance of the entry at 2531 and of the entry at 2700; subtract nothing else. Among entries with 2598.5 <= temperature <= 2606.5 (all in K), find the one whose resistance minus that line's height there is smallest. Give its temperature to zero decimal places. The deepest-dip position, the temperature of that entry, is 2599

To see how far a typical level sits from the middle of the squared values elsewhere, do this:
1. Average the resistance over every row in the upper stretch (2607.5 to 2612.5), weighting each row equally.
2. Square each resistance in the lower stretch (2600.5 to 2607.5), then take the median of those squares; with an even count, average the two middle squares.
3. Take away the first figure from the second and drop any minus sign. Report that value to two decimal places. 3.11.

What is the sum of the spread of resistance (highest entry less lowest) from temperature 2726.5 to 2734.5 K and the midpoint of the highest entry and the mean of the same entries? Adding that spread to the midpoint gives 2.49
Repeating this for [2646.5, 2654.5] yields 2.41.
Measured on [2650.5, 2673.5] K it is 2.63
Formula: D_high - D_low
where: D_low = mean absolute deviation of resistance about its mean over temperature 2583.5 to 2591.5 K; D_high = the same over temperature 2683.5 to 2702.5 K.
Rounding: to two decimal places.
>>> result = 0.16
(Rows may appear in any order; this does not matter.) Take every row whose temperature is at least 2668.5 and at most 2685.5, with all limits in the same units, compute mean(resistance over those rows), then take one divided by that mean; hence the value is 0.577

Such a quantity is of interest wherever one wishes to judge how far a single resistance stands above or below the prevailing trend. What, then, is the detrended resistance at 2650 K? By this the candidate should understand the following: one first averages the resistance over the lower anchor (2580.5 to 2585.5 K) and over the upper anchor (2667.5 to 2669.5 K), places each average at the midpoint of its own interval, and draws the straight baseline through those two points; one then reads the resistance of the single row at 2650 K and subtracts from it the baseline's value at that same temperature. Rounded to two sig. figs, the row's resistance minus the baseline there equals 0.11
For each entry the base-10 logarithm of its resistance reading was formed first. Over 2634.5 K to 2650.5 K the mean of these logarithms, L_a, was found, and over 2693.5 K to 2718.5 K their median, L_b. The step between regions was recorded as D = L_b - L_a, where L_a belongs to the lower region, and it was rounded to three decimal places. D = -0.027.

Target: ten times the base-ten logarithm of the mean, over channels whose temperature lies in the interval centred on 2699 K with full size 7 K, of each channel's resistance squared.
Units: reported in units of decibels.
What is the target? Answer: 4.9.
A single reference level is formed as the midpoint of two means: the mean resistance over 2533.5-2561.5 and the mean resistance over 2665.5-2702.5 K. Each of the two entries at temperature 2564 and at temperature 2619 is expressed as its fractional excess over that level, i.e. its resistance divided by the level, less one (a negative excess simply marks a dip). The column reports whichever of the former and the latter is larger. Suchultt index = 0.141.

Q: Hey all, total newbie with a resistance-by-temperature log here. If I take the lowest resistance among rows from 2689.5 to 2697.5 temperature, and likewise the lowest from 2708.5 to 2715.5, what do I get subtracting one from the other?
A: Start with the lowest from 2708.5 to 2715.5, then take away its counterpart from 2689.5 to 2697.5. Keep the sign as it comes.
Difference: 1.0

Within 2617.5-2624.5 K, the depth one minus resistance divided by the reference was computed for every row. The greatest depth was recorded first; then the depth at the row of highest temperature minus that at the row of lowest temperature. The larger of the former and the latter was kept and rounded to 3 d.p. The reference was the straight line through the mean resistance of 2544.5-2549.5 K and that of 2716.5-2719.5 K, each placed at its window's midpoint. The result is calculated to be 0.060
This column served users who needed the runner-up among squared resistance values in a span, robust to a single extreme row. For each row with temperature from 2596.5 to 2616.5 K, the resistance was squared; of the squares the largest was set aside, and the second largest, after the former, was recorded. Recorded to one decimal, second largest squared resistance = 5.6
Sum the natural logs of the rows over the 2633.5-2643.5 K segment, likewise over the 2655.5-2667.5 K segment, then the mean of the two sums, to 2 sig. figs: 8.9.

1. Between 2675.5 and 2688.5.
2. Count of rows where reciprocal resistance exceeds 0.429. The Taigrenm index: 13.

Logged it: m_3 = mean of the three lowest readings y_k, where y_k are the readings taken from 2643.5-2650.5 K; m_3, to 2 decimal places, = 2.28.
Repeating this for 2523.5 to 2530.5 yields 2.51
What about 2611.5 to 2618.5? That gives 2.25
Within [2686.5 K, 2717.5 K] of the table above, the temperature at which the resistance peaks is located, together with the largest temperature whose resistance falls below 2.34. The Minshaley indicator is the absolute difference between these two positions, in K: 2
